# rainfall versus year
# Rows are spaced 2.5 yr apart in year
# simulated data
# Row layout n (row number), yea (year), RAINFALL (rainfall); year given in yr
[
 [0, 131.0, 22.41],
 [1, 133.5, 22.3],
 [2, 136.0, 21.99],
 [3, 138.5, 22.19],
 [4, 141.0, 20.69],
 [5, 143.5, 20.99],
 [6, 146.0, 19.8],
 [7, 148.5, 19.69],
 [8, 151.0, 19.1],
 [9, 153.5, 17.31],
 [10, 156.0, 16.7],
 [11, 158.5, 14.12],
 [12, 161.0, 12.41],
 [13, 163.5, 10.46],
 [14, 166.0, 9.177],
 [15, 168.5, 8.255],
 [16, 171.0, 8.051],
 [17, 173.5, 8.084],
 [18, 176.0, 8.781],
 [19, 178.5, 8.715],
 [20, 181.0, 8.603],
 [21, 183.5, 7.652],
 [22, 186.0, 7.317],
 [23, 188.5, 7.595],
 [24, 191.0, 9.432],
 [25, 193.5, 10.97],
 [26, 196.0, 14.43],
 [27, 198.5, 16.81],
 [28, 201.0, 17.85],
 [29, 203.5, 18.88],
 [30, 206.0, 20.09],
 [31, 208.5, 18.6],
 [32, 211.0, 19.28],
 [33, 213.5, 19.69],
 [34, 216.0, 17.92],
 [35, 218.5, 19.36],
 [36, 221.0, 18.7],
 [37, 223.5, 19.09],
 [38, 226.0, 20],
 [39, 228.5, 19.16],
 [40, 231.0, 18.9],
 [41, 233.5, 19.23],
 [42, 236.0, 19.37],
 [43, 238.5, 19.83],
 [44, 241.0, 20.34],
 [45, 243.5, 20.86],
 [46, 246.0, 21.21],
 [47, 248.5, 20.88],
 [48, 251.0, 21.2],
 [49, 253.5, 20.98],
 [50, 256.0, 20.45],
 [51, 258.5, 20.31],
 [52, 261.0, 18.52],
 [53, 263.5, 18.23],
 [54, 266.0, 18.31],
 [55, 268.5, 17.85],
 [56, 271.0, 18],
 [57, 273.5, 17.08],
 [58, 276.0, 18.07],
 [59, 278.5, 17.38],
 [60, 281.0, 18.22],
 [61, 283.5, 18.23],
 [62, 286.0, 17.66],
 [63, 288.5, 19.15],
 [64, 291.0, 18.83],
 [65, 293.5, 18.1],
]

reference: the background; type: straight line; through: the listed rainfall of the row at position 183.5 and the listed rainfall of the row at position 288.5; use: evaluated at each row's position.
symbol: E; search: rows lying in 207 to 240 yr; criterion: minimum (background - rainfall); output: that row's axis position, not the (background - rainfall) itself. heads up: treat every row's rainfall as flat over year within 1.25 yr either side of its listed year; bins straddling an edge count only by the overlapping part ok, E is 213.5 yr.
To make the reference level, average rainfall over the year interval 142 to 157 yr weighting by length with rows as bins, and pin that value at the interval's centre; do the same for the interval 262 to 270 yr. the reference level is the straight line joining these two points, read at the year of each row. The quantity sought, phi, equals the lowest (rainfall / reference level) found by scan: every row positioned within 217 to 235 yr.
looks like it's 1.01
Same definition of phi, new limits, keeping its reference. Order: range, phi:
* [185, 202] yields 0.39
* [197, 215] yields 0.90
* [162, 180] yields 0.43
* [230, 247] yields 1.03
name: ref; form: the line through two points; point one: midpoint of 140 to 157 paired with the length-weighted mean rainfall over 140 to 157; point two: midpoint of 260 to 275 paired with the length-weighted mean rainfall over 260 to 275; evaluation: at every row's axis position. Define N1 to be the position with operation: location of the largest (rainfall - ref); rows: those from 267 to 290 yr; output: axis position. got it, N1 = 288.5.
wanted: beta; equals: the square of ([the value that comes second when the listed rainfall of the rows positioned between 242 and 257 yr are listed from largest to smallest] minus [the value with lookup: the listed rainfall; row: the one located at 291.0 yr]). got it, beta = 6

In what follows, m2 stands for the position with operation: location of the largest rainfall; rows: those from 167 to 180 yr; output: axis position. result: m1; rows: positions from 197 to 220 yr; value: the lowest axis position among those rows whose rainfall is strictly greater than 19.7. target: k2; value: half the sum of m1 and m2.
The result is 191.0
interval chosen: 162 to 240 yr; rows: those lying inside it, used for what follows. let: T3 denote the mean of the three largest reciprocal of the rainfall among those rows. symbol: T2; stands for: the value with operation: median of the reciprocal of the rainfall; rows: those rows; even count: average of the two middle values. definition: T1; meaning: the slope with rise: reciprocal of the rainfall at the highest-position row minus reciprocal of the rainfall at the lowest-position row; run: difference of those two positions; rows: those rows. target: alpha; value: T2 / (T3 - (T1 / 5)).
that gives 0.42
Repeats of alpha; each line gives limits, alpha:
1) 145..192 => 0.82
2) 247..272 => 0.93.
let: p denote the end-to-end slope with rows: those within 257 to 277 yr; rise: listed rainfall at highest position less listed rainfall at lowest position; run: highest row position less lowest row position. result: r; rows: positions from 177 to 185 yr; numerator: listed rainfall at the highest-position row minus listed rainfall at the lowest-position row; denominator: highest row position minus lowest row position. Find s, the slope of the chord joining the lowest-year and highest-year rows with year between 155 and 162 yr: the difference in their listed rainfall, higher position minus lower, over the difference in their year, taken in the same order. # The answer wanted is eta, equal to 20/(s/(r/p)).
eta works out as -39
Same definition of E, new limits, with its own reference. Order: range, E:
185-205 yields 203.5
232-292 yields 246.0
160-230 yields 206.0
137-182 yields 138.5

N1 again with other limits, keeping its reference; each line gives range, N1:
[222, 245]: 243.5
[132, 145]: 133.5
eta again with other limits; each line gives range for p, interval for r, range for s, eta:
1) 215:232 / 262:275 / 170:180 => -398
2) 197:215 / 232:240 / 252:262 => -38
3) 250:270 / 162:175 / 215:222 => 159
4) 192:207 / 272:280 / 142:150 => -6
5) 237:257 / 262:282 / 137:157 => 1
